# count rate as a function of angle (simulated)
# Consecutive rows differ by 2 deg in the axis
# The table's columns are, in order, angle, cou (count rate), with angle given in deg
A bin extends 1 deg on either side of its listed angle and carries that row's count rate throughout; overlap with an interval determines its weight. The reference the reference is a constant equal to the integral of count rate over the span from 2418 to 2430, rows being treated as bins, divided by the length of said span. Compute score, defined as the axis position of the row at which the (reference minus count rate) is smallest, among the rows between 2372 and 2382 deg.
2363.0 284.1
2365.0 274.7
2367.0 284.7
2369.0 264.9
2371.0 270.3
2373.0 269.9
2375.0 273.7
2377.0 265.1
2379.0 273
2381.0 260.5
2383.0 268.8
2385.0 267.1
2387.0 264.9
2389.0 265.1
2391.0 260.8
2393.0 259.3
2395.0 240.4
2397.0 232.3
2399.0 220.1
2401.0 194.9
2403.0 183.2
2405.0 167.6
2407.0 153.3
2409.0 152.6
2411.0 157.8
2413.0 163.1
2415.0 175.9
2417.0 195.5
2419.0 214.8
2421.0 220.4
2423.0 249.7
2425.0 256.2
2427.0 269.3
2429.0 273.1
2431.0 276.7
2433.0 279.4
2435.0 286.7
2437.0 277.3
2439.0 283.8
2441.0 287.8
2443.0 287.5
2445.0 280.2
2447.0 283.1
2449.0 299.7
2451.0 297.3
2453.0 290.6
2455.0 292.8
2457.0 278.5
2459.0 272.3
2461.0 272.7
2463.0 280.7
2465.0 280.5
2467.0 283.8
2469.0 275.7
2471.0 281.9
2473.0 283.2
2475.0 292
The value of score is 2375.0 deg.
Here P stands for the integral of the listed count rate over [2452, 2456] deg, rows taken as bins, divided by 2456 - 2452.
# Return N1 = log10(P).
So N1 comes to 2.46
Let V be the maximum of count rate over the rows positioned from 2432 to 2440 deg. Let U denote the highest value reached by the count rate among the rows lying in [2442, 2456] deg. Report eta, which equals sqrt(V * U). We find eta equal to 293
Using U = 299.7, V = 286.7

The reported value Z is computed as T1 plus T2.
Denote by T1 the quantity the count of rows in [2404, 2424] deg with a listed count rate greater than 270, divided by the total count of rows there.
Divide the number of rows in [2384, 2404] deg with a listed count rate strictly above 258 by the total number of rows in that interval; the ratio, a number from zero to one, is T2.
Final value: 0.5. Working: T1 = 0.0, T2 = 0.5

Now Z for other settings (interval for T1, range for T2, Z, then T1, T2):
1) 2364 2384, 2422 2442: 1.3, 0.5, 0.8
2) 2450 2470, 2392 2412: 1.1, 1.0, 0.1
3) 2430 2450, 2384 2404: 1.5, 1.0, 0.5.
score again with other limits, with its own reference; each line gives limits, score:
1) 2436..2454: 2449.0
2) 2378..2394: 2379.0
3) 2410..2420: 2419.0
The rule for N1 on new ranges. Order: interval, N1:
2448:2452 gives 2.47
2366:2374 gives 2.44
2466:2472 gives 2.45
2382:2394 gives 2.42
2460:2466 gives 2.44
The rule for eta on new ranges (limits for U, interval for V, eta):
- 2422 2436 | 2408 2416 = 225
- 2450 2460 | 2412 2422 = 256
